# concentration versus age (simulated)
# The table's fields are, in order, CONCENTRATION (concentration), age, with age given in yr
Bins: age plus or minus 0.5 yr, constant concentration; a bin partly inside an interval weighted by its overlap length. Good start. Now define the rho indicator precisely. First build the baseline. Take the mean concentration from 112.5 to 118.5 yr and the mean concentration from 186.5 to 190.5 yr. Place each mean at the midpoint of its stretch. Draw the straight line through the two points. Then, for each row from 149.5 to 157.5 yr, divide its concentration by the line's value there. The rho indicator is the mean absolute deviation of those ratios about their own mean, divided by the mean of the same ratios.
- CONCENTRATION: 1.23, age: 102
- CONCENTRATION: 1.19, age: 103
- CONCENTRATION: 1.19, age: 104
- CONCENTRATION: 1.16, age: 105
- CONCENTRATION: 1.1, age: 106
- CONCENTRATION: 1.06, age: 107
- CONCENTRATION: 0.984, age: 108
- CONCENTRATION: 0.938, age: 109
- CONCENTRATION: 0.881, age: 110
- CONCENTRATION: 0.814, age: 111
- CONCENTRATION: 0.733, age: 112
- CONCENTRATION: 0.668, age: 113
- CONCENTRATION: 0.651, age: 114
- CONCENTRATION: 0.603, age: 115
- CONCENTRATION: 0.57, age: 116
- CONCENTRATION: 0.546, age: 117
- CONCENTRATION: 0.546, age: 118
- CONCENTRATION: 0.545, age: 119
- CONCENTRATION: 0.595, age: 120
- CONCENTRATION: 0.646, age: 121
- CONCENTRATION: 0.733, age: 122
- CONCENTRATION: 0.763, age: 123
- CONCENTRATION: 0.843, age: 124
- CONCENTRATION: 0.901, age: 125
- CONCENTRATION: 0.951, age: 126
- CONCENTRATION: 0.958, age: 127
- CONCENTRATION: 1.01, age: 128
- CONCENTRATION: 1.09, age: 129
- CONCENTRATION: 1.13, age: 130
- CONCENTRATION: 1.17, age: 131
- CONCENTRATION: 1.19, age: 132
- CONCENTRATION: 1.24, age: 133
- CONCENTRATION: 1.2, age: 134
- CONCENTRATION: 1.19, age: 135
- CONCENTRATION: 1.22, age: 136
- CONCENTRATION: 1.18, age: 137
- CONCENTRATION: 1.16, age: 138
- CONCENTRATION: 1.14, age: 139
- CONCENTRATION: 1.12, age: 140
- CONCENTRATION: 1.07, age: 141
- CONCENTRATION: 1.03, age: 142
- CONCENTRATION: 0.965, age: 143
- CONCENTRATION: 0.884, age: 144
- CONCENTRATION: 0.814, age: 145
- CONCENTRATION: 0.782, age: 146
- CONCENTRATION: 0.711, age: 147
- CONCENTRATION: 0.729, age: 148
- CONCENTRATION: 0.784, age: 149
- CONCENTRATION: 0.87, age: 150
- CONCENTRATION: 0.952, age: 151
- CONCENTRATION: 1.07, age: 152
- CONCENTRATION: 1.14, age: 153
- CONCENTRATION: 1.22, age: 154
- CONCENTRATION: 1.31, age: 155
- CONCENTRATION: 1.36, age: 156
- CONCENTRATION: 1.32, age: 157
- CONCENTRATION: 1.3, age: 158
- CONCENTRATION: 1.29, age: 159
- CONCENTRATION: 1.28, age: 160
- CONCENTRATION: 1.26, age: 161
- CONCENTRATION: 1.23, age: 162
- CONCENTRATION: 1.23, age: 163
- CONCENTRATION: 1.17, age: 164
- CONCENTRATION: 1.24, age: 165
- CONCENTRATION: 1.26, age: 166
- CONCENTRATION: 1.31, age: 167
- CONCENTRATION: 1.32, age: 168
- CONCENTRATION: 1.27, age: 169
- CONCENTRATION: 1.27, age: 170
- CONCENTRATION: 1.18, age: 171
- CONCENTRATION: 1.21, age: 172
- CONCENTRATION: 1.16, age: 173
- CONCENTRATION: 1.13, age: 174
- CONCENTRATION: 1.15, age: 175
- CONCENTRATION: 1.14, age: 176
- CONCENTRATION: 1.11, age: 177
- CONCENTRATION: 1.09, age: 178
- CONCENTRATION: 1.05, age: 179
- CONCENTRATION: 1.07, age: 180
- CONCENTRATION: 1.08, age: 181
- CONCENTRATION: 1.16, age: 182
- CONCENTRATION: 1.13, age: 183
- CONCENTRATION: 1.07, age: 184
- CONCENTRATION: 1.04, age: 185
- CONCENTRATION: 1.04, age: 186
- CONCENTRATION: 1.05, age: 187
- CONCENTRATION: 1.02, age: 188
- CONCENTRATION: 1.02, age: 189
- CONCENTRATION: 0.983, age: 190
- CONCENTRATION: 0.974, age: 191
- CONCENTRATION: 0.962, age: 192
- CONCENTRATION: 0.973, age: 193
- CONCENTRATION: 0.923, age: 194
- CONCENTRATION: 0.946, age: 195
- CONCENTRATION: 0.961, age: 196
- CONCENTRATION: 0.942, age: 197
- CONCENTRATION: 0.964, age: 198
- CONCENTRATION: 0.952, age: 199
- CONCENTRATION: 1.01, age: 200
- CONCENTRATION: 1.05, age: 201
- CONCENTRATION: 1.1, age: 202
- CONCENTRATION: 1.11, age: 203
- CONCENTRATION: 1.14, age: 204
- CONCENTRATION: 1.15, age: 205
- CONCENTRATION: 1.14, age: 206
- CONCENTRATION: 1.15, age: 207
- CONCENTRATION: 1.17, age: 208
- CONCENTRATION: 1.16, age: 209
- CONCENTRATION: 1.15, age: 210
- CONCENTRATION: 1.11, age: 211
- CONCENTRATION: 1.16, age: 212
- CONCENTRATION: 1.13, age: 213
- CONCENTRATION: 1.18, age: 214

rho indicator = 0.11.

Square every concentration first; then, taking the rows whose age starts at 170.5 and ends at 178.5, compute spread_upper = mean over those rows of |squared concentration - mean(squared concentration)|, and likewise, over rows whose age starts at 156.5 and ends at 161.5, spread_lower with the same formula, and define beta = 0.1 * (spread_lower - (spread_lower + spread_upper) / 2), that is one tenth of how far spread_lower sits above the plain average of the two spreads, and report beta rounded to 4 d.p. -0.0012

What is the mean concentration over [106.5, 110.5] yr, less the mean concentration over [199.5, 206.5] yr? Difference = -0.1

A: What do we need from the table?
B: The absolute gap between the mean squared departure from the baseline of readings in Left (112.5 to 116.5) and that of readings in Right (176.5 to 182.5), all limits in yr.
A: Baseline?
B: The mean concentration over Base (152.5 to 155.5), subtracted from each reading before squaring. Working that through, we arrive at 0.34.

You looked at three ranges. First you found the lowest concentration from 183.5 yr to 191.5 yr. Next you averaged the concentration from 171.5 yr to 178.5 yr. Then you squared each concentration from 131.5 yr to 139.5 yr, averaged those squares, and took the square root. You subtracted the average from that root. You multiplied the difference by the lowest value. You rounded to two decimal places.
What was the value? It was 0.05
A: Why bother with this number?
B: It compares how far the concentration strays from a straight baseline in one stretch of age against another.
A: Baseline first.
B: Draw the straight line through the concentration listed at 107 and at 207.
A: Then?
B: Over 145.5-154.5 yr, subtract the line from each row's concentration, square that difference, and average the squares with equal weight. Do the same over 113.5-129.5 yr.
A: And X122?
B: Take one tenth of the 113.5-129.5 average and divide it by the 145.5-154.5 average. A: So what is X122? 0.2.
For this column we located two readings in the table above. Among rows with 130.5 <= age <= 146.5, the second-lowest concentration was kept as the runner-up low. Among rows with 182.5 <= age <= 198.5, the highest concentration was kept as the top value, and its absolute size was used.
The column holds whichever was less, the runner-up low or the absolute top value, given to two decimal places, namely 0.81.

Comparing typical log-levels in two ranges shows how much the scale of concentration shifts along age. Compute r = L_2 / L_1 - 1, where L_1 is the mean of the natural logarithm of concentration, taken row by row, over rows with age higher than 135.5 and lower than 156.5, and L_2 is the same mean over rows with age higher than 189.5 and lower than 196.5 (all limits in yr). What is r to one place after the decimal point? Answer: -7.6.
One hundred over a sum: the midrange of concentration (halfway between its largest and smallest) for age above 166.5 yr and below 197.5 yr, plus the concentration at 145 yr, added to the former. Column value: 52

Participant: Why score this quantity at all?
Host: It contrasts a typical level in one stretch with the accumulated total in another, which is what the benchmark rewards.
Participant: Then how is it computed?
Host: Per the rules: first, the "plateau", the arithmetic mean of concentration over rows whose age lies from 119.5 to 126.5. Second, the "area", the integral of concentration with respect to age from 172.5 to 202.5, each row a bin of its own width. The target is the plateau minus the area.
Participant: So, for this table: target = -30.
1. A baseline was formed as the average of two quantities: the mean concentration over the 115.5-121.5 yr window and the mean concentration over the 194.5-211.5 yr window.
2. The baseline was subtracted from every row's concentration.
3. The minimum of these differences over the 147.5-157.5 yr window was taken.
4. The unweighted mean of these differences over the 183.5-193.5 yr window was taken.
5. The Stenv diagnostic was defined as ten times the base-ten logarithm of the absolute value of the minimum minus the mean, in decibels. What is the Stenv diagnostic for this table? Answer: -5.5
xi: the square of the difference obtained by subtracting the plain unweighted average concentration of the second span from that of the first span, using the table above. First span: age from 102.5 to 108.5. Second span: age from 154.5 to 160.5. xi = 0.038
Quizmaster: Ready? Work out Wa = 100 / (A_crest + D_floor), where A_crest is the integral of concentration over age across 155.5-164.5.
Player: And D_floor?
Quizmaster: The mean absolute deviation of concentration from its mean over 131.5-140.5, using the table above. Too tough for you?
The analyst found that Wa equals 8.7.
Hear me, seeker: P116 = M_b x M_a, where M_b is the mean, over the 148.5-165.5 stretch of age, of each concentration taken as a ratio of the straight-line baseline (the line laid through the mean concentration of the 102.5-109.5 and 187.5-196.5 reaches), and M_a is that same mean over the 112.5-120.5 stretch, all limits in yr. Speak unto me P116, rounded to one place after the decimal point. 0.6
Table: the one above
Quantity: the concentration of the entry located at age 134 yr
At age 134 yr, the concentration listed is 1.2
